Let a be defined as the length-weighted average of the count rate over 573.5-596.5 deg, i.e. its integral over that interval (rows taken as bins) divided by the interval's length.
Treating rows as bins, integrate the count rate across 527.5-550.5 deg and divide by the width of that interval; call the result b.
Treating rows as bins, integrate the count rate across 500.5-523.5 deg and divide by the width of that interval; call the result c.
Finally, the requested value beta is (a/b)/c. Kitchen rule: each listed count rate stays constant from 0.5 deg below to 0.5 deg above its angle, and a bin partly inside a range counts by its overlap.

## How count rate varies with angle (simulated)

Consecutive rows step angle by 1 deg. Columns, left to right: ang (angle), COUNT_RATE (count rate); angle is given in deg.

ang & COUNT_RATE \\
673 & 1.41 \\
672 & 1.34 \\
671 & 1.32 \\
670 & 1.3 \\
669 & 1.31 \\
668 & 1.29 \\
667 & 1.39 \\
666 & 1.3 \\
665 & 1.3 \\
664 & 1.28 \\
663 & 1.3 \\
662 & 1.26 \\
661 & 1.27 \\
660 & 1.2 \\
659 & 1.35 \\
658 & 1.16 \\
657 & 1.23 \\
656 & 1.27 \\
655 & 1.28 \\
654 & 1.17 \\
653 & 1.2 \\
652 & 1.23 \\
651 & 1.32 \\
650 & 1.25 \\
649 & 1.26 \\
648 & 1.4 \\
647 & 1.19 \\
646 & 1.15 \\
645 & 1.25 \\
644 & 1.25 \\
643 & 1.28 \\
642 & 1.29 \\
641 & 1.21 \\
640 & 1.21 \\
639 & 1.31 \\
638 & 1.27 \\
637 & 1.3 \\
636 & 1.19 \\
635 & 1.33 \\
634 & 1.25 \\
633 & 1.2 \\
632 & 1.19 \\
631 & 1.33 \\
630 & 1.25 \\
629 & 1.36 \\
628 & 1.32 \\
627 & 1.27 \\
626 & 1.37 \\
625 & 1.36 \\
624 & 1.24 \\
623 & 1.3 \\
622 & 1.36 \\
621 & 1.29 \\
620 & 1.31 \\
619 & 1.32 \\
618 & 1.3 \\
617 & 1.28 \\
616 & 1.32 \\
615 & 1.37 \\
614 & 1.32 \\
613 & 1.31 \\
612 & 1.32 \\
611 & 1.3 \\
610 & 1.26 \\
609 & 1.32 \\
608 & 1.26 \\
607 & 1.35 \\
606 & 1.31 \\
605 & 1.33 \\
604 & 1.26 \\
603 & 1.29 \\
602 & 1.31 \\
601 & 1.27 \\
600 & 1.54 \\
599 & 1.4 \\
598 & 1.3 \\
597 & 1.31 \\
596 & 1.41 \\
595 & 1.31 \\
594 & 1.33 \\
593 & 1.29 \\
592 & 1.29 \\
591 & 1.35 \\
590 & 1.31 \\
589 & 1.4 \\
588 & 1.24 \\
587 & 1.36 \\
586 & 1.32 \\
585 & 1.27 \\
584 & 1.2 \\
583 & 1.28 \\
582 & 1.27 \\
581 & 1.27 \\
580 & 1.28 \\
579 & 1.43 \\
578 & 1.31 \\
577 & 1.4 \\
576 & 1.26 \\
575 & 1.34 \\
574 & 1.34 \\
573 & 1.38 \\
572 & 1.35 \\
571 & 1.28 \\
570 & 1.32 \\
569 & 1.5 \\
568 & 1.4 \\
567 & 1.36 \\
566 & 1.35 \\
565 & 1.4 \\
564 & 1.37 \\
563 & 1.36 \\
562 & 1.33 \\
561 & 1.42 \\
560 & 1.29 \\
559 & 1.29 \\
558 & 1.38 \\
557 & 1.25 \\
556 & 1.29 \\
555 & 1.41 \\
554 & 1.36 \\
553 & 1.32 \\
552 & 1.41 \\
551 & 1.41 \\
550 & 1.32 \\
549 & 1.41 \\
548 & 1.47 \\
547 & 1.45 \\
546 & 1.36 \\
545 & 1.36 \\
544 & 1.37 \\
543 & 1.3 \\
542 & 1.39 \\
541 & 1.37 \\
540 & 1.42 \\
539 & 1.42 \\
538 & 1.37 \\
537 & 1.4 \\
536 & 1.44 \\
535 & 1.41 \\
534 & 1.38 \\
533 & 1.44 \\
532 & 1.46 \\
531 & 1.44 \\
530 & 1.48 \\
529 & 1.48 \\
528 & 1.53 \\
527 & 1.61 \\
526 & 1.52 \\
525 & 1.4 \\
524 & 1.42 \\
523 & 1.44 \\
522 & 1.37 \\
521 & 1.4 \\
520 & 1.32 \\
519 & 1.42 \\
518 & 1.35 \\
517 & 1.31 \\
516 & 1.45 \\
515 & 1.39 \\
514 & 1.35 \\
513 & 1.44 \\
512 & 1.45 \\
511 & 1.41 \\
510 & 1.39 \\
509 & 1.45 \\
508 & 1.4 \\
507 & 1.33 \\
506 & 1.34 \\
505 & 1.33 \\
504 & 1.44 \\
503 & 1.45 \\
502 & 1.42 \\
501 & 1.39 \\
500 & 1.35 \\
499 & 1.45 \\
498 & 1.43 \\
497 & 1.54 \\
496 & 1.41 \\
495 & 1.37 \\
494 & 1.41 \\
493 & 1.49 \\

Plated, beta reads 0.67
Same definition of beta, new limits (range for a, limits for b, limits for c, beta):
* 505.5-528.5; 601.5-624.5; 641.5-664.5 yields 0.86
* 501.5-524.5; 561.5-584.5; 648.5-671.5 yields 0.82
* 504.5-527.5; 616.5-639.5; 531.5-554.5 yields 0.78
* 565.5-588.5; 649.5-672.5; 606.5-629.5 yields 0.79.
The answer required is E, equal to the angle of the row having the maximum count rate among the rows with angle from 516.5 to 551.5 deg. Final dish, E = 527 deg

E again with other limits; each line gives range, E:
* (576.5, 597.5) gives 579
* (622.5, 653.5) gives 648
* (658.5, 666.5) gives 659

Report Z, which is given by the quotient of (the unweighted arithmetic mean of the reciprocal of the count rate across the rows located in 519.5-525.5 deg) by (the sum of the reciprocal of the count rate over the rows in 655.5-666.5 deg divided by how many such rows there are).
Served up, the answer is 0.91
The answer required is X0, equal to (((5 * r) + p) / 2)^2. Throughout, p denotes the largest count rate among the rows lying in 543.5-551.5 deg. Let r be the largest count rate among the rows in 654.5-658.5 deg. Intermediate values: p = 1.47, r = 1.28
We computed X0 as 15.5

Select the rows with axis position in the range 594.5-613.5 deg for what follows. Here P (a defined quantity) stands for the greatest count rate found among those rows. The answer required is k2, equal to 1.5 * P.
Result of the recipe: 2.31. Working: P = 1.54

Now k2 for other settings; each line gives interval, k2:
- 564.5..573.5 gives 2.25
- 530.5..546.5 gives 2.19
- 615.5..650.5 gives 2.10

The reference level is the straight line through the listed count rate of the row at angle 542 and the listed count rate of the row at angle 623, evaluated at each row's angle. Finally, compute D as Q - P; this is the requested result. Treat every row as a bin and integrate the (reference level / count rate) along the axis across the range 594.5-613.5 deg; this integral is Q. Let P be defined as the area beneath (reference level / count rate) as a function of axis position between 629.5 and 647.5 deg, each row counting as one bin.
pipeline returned 0.5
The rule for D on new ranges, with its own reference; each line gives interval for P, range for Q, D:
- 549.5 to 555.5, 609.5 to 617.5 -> 2.0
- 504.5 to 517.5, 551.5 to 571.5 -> 6.9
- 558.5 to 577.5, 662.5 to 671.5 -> -10.5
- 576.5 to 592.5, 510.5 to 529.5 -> 2.5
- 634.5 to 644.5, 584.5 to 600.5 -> 5.8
